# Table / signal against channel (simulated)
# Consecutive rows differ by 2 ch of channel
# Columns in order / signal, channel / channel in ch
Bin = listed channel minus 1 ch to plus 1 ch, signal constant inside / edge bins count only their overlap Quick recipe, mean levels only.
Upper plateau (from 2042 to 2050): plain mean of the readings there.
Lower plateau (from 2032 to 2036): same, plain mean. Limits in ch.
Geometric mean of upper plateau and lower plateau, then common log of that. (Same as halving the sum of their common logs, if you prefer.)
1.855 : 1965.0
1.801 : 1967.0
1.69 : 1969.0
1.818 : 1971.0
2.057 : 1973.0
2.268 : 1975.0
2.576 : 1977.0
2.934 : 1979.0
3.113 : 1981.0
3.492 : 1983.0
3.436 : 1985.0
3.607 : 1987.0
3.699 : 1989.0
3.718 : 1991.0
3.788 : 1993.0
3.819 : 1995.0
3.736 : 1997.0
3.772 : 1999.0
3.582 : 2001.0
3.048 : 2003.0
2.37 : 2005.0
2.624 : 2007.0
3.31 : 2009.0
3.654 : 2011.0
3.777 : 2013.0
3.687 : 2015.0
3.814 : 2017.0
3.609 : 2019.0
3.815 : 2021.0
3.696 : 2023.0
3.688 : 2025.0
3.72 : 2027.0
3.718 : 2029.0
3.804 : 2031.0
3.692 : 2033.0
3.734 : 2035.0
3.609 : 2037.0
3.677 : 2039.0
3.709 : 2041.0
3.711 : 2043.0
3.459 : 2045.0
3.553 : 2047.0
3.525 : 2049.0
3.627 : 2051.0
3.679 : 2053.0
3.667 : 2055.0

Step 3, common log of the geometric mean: 0.561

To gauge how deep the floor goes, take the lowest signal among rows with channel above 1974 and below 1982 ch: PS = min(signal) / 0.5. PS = 4.5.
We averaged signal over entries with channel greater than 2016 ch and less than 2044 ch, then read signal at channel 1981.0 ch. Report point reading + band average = 6.8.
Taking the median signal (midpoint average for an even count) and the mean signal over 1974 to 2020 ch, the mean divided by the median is 0.933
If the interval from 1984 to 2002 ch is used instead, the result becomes 0.991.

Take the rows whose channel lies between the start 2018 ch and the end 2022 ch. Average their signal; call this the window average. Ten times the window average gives 37.1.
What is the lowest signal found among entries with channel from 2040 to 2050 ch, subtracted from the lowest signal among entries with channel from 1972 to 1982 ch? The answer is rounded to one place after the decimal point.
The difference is -1.4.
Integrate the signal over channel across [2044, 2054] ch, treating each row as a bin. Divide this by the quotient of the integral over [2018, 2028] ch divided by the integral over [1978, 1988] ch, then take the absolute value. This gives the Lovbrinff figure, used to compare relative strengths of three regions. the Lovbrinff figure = 32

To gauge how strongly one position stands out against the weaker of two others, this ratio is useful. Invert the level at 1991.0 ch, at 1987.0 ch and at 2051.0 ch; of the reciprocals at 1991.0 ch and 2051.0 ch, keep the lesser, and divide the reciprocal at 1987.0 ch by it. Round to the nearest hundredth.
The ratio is 1.03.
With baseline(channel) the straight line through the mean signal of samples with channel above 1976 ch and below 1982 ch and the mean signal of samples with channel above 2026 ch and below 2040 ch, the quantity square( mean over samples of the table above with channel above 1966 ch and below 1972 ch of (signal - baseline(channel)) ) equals 0.90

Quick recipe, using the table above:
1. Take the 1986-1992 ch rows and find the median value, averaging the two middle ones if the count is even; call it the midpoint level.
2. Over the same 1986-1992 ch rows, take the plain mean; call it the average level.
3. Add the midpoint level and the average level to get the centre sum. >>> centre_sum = 7.4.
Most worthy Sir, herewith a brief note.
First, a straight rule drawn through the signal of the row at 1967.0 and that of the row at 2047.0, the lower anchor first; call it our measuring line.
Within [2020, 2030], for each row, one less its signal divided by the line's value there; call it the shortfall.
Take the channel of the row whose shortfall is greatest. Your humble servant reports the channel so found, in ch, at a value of 2029.0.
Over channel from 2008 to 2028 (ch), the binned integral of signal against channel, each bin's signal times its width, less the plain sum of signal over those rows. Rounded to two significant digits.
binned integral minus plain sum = 37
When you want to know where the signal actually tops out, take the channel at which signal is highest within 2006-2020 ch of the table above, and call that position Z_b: 2017.0 ch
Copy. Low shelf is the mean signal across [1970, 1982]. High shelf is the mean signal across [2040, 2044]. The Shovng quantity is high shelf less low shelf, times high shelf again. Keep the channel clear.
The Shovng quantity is 4.6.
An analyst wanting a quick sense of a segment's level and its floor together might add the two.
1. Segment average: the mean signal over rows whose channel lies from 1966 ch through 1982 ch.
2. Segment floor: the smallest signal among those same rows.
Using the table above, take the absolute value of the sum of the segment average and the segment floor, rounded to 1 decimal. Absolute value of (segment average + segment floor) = 4.0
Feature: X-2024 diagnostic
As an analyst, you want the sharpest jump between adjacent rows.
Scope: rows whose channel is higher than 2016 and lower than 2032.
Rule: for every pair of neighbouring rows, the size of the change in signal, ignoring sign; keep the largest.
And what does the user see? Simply 0.21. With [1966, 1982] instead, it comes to 0.36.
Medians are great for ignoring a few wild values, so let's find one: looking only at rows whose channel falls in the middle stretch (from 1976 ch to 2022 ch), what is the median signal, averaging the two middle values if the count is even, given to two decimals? 3.61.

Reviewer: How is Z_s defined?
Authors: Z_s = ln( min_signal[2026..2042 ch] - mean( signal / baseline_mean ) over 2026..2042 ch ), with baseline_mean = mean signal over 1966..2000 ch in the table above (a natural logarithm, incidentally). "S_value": 0.9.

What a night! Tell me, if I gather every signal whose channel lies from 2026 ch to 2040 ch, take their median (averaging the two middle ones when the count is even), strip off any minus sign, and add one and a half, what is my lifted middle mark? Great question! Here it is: 5.22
